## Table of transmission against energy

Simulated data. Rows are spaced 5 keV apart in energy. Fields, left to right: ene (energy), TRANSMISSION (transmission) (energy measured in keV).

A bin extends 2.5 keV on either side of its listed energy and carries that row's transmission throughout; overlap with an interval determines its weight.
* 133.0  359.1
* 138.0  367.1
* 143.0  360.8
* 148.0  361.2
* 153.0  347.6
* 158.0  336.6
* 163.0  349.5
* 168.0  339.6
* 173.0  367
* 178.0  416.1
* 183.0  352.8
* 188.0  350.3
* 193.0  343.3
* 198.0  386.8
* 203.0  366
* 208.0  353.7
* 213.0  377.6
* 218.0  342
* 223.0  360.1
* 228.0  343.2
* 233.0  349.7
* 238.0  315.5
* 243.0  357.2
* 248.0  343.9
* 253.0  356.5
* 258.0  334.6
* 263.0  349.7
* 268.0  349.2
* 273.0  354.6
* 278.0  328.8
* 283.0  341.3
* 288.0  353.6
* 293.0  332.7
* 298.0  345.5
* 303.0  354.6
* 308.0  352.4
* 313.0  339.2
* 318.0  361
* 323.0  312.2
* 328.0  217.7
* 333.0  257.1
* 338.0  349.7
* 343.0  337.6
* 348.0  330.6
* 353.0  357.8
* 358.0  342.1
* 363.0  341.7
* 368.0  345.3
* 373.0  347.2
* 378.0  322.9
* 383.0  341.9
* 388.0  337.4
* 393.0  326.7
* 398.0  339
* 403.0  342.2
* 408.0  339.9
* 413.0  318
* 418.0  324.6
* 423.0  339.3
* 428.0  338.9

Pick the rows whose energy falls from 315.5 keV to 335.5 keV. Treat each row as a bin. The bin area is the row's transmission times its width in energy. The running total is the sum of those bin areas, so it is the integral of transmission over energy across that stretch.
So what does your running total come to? 5740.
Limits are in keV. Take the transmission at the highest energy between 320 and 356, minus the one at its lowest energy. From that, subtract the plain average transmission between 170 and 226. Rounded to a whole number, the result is -319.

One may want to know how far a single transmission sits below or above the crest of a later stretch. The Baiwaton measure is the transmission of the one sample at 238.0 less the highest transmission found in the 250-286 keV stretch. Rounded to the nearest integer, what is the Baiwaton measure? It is -41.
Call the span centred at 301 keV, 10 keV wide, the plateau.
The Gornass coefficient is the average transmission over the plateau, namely 350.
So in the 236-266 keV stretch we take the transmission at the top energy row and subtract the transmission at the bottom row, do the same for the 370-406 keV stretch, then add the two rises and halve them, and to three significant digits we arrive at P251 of 14.6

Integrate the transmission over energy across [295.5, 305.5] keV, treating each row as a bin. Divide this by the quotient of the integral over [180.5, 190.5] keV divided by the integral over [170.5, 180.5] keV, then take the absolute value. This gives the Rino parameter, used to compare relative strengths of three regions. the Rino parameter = 3899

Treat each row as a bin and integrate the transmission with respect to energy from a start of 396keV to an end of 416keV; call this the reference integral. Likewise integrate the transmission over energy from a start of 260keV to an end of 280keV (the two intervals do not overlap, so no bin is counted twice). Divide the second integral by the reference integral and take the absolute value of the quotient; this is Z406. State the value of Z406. 1.03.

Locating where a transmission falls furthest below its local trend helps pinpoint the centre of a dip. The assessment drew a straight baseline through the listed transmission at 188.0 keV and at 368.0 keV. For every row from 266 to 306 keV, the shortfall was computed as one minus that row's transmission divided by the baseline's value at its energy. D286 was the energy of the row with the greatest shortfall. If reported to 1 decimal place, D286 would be 278.0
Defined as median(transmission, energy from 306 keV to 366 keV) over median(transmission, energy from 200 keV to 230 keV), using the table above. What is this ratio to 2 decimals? 0.95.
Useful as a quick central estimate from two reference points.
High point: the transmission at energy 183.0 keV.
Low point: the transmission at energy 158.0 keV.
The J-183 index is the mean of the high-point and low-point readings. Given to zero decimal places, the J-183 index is 345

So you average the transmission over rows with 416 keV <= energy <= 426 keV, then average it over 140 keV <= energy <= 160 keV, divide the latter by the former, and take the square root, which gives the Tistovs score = 1.029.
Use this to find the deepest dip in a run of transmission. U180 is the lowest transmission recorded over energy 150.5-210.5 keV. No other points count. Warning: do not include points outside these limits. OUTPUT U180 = 336.6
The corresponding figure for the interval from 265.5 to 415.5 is 217.7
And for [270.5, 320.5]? 328.8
